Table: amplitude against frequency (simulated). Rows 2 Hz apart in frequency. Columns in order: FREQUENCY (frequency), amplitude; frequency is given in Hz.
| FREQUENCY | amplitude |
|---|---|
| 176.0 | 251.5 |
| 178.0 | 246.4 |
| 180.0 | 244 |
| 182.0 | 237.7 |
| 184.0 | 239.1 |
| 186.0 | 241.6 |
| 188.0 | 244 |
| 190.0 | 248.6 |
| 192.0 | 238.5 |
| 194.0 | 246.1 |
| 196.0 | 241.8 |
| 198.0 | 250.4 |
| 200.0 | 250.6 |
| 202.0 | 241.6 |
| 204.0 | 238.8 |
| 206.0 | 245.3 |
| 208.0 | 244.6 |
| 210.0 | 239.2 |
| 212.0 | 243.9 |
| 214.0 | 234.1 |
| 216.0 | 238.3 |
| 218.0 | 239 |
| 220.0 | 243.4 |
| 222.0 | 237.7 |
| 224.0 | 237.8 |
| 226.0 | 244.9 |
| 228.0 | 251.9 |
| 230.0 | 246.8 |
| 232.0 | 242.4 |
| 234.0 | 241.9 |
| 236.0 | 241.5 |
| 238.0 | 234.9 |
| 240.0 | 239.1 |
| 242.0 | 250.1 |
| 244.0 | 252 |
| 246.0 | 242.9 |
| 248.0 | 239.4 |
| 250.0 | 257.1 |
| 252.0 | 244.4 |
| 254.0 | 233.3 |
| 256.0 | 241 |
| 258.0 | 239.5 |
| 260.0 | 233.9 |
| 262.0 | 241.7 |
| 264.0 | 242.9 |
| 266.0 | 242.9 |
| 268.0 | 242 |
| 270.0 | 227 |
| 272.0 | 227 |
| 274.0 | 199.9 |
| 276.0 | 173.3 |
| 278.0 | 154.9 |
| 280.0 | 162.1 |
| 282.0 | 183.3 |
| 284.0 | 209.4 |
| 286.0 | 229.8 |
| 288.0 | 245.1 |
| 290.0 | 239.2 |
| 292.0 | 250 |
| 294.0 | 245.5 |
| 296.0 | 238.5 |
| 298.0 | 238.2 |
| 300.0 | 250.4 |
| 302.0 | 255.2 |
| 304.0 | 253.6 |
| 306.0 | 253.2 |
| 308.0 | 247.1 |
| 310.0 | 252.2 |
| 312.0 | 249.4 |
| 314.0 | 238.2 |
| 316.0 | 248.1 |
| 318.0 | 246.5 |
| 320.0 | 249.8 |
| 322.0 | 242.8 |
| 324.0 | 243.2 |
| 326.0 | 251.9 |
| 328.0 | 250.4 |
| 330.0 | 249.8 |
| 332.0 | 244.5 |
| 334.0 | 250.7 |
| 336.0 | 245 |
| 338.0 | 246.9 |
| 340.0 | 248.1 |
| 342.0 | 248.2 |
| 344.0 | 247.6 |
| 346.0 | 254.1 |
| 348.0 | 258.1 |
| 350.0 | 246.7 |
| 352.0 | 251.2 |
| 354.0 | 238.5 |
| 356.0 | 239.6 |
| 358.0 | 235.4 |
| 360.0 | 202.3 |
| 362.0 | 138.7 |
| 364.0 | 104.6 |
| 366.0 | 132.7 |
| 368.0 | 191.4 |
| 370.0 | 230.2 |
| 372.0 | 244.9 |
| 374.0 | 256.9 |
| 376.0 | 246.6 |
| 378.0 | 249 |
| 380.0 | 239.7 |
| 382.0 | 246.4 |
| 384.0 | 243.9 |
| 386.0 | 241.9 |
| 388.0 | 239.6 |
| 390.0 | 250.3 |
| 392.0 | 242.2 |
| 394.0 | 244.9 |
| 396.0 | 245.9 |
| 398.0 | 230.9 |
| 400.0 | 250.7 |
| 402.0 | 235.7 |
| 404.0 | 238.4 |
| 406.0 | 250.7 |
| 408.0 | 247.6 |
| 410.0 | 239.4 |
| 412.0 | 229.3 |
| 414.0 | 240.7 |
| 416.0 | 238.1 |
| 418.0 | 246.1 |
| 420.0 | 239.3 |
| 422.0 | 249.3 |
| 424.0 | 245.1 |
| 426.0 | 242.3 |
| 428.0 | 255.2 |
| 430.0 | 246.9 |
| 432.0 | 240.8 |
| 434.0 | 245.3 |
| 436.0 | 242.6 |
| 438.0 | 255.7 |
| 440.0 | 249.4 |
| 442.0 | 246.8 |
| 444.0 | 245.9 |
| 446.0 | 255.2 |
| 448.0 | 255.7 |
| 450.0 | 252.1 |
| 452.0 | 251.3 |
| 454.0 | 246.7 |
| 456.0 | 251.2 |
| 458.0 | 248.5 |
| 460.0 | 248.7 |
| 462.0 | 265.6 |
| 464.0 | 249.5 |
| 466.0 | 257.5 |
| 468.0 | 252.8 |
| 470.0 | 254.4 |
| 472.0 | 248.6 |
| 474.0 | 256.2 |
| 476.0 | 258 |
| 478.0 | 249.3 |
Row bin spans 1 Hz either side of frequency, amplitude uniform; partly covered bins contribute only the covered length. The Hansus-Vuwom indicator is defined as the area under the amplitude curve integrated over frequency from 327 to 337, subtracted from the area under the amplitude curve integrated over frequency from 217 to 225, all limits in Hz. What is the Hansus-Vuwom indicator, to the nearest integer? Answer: -565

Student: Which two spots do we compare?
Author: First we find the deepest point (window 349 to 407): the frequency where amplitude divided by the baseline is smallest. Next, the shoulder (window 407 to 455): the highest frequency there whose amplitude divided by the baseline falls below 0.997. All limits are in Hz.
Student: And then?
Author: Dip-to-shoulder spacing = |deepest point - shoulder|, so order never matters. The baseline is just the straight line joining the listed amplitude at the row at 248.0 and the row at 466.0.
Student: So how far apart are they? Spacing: 90 Hz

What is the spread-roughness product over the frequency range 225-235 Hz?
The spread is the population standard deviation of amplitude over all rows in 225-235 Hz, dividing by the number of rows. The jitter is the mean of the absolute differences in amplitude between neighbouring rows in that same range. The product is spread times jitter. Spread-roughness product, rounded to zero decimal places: 15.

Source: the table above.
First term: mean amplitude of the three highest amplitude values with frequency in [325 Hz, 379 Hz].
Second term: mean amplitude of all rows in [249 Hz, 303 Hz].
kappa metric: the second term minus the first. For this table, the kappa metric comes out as -29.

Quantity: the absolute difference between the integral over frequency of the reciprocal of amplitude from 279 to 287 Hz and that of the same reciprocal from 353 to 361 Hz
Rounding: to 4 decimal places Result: 0.0064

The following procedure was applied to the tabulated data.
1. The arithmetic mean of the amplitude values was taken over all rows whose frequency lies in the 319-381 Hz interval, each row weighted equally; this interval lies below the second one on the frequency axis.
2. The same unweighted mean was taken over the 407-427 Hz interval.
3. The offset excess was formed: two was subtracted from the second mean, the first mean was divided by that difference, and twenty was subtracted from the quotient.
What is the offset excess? -19.0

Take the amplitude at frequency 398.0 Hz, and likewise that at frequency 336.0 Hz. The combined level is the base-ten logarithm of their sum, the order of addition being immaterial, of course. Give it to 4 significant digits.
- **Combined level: 2.678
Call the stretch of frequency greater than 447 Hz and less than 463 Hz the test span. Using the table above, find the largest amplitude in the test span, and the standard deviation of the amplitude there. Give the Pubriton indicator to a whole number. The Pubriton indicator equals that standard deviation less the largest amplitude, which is -260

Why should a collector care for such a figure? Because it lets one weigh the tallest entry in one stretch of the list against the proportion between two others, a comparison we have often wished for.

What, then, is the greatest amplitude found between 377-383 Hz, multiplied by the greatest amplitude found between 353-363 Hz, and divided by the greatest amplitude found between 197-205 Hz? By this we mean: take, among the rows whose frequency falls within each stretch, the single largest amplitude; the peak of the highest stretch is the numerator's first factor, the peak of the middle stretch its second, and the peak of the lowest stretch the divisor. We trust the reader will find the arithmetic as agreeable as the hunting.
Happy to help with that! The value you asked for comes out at 238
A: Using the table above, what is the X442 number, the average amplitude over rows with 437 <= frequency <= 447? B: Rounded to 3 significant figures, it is 251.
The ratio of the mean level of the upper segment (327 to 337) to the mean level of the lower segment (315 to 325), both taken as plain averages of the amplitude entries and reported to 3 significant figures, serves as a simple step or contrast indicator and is 1.01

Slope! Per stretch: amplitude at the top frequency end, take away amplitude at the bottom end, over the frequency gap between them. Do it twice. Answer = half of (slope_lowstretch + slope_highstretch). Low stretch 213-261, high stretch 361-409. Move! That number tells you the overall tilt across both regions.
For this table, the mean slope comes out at 1.18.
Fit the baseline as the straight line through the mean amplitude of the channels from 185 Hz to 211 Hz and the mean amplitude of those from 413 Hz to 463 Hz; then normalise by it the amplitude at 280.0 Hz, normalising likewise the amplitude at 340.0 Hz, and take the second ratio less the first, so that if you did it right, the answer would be 0.35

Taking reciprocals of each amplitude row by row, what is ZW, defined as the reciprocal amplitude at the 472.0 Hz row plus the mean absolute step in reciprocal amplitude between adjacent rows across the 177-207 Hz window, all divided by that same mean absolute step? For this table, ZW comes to 50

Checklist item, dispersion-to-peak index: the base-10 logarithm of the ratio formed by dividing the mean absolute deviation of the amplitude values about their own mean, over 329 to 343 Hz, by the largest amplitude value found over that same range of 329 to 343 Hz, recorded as -2.14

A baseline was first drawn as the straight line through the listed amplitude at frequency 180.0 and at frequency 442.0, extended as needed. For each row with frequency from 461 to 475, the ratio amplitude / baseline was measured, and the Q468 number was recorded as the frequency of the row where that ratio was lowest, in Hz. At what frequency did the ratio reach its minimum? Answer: 472.0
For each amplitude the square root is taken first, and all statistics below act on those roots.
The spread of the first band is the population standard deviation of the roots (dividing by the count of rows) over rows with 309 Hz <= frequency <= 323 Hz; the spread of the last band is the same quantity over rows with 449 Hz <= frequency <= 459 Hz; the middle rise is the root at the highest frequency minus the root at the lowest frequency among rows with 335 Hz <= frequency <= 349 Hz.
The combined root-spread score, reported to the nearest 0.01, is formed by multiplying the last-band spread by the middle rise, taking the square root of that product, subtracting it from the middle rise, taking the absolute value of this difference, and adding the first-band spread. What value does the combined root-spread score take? 0.39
